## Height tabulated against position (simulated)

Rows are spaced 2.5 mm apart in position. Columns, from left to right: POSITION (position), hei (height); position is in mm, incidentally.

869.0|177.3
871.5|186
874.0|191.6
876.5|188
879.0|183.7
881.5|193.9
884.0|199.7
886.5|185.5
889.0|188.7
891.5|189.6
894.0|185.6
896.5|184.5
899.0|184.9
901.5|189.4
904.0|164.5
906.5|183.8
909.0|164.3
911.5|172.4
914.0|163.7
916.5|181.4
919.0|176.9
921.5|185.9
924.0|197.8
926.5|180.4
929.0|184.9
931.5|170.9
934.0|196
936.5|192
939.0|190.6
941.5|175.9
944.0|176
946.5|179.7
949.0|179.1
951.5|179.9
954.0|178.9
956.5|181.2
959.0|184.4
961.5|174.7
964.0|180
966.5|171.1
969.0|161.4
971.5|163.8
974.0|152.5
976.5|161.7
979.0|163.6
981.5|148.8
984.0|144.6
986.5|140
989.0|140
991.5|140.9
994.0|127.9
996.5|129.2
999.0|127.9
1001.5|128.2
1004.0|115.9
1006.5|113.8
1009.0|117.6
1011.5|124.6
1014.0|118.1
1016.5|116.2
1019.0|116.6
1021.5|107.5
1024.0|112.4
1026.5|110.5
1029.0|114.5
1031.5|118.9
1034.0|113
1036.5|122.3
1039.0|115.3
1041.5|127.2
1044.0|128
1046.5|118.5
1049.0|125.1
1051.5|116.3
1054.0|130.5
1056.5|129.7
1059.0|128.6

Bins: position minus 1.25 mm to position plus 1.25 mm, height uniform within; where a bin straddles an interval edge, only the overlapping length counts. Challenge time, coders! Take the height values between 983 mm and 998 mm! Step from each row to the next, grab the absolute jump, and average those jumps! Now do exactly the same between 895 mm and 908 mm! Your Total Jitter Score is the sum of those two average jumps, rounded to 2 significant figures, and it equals 16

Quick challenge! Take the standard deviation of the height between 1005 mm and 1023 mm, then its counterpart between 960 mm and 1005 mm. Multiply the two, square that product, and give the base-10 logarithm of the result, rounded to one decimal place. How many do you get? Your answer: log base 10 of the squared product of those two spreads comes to 3.9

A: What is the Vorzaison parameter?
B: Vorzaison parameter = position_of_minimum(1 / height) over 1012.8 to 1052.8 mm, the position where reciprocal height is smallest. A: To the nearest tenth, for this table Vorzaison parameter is 1044.0 mm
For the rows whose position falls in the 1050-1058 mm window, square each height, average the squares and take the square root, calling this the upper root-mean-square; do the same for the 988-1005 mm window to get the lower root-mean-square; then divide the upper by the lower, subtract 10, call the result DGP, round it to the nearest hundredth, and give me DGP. -9.04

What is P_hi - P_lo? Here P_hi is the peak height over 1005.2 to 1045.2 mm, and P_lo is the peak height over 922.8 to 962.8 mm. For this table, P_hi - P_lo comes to -70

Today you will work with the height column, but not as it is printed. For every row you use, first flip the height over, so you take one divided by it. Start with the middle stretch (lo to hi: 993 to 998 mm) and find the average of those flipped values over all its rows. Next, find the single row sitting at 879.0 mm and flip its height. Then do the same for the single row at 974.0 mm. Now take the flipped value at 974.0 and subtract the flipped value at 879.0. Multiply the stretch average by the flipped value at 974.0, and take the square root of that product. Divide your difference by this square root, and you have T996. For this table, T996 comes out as 0.156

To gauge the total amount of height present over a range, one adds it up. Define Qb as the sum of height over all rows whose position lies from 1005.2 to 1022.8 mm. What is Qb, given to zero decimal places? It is 814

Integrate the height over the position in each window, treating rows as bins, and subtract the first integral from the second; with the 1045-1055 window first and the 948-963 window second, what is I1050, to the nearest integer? 1470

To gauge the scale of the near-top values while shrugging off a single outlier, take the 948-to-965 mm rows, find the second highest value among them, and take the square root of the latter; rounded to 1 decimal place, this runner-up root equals 13.5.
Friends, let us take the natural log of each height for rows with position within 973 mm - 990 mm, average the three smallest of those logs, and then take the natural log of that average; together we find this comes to 1.60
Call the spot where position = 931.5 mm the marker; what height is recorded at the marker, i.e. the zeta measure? 170.9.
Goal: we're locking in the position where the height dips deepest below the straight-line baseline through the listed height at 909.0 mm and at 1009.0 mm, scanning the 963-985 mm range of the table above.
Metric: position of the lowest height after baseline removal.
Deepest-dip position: 984.0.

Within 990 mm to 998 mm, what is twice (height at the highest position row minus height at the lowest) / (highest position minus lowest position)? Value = -5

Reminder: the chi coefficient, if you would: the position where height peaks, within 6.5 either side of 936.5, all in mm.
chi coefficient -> 934.0 mm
